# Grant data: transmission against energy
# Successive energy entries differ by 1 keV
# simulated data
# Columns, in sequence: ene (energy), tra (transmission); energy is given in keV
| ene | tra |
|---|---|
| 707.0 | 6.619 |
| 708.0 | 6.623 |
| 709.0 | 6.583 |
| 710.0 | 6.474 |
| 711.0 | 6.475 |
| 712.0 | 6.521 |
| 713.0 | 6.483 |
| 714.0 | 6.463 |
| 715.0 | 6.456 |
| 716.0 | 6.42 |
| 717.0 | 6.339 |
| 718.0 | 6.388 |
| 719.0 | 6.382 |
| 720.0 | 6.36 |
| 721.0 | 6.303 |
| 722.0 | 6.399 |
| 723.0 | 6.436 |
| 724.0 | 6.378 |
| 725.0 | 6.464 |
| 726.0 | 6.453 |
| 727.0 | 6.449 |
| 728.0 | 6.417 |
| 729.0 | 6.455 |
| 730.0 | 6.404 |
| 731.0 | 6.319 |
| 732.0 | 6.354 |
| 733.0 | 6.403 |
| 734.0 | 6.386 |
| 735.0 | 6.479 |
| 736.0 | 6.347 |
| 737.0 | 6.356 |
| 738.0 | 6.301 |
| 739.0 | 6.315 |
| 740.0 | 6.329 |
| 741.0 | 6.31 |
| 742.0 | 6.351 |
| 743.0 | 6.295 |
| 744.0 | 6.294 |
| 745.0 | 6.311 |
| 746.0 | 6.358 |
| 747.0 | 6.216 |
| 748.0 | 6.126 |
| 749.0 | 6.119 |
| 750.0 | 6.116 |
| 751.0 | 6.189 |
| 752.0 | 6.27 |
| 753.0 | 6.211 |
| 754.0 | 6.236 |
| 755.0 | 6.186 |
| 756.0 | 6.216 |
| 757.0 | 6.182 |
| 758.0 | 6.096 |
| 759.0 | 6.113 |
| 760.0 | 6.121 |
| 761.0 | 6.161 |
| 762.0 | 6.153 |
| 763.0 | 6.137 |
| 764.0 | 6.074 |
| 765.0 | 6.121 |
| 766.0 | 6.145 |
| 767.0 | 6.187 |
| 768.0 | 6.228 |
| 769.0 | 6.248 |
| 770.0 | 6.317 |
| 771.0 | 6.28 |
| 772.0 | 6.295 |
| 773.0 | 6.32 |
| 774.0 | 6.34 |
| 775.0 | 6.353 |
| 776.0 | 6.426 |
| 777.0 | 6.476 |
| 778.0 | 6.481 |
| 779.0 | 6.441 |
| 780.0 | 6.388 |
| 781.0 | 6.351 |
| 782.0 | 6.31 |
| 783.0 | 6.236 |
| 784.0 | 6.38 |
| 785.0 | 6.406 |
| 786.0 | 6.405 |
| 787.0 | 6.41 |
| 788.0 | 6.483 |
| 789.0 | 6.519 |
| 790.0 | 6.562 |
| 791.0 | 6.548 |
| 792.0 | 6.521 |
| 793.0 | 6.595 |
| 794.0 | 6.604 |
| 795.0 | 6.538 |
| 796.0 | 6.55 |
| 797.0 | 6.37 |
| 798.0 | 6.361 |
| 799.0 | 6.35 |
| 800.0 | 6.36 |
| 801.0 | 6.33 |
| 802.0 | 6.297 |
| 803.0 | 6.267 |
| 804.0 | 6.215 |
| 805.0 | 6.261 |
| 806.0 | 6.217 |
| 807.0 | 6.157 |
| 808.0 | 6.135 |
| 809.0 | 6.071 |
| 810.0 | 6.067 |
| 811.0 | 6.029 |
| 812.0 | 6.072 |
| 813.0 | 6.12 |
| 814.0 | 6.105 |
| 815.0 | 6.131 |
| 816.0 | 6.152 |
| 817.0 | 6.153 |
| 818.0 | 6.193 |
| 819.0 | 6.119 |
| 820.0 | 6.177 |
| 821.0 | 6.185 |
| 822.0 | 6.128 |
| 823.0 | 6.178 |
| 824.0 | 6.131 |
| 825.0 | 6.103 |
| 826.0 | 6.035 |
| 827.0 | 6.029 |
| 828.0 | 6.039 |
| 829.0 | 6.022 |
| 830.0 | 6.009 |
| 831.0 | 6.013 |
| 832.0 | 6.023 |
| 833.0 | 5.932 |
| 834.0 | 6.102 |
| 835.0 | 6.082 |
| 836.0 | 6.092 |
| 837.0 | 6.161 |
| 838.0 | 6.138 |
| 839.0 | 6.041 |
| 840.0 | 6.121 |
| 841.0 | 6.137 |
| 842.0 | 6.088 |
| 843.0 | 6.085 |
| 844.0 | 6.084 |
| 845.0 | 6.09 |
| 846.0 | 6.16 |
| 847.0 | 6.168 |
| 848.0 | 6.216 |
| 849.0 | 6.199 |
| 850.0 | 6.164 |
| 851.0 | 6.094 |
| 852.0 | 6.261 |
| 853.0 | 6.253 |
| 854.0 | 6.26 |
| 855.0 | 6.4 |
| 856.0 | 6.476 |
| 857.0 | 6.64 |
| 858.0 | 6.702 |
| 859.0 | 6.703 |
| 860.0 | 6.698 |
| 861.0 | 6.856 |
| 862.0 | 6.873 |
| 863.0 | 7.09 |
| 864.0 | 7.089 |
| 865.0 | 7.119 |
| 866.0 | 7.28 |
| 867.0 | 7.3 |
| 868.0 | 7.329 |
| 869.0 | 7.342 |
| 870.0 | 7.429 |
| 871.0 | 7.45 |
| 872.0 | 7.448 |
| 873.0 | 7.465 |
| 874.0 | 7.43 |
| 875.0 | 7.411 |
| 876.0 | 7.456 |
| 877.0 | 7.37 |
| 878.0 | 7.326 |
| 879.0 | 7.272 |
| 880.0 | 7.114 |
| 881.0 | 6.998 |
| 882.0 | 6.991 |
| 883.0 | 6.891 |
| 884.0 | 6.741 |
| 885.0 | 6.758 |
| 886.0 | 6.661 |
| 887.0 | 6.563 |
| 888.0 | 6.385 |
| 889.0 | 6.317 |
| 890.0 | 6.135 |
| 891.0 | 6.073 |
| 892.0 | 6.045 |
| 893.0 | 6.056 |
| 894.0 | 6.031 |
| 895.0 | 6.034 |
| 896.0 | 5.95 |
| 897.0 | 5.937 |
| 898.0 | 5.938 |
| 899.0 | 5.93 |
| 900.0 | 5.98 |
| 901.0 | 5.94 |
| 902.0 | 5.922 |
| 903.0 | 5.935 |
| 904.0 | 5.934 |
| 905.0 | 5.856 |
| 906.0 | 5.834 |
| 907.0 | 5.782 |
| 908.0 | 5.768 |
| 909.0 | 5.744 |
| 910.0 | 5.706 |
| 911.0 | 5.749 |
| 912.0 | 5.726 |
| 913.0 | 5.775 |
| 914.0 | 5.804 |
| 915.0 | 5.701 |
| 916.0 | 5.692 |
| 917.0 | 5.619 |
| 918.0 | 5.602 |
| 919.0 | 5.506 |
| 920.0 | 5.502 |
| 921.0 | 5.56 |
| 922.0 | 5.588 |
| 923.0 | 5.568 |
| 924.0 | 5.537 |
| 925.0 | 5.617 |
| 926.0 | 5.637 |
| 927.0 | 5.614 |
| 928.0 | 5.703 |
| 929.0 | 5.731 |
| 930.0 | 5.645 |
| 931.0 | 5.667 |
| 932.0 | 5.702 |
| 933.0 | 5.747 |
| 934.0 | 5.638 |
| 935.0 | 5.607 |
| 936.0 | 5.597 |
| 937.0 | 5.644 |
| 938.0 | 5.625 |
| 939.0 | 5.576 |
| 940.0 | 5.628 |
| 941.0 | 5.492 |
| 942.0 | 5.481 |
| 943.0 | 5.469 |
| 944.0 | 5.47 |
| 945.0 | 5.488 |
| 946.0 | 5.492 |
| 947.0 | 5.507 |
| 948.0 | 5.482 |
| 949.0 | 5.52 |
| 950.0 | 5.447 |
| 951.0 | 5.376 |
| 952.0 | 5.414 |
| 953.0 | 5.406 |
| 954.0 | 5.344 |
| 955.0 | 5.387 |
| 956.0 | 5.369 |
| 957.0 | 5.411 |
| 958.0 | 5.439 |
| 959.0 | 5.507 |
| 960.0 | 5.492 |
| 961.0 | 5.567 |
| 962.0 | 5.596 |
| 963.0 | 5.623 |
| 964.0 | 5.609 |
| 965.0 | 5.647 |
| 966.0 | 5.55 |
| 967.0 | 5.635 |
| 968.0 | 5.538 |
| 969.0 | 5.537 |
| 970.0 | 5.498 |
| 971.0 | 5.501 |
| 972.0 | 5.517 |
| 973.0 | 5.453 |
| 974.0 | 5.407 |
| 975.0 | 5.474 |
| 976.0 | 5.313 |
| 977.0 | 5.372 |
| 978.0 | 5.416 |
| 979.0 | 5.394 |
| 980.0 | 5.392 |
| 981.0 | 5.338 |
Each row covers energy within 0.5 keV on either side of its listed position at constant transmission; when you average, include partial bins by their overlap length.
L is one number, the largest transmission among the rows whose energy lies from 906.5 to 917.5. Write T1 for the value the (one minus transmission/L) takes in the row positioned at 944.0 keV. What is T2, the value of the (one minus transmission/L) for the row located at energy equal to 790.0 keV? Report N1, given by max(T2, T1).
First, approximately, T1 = 0.06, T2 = -0.13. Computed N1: 0.06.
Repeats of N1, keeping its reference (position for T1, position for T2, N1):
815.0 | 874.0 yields -0.06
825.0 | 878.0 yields -0.05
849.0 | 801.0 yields -0.07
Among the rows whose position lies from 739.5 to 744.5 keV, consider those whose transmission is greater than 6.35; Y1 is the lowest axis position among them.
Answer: 742.0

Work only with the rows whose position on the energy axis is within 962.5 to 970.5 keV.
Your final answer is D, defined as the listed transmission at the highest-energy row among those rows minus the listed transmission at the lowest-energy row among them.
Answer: -0.125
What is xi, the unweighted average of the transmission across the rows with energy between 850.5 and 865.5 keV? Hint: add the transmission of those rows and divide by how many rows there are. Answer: 6.63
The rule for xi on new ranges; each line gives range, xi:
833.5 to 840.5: 6.11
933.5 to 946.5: 5.55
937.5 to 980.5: 5.49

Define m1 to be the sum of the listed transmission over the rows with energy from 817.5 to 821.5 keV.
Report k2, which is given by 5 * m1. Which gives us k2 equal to 123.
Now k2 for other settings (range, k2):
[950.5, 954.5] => 108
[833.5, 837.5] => 122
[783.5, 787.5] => 128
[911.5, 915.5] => 115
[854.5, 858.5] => 131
